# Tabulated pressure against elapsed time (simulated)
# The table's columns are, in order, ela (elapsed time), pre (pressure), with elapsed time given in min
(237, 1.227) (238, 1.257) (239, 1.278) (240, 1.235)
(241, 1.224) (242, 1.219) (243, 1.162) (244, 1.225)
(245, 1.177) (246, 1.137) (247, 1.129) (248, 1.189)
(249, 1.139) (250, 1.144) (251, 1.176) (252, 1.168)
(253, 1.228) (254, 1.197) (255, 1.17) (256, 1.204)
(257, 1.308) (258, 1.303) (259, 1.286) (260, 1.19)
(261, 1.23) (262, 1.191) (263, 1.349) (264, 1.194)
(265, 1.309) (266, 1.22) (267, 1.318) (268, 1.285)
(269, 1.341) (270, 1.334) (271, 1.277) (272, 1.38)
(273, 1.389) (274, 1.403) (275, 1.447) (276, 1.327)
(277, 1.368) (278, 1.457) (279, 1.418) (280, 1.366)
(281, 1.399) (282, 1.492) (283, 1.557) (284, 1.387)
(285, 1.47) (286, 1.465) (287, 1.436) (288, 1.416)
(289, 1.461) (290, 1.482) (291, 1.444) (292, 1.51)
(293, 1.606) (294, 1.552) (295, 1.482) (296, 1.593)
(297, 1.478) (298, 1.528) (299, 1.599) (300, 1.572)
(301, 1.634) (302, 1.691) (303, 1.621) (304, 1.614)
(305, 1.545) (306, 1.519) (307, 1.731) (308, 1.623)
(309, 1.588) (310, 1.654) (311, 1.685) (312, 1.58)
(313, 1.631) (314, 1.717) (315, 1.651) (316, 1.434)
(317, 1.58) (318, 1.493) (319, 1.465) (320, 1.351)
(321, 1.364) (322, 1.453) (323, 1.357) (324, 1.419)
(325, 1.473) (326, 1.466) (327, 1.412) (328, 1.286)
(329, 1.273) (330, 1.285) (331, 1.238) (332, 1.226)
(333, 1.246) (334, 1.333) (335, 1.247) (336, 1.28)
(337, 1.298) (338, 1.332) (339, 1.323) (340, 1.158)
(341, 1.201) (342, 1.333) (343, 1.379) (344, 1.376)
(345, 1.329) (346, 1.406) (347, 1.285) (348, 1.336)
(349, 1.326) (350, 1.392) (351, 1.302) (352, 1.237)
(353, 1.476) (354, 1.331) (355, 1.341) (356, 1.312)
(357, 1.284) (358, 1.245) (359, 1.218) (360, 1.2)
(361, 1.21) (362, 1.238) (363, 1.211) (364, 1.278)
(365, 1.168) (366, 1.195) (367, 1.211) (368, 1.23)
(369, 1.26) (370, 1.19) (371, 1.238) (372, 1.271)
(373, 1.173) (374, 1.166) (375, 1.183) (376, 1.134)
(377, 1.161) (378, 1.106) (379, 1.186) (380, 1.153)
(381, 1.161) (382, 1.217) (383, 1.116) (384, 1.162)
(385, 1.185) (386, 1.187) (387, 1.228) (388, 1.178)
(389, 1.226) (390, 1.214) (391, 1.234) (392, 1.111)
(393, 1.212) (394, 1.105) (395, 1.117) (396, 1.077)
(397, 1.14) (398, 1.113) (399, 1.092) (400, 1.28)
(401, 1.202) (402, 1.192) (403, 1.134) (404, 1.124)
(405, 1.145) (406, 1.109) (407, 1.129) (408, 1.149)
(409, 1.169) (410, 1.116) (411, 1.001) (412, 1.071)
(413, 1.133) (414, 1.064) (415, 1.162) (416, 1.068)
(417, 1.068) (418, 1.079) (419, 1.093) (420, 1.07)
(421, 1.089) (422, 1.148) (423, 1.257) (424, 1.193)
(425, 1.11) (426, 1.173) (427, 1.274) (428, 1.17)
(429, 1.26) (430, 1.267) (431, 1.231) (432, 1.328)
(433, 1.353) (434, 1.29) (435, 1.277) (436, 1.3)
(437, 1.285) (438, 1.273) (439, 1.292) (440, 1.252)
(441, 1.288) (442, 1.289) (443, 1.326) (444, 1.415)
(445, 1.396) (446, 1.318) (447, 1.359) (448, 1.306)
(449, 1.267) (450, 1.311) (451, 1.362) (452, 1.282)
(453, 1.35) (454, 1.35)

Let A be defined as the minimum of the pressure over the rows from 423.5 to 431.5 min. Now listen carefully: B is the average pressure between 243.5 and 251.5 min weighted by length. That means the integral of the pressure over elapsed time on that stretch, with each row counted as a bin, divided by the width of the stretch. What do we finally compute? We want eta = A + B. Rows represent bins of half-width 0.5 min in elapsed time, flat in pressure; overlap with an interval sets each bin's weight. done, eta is 2.3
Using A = 1.11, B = 1.16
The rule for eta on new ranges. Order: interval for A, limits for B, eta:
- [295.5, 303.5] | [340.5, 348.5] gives 2.8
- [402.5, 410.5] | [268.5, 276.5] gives 2.5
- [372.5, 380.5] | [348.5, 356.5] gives 2.4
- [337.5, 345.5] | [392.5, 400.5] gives 2.3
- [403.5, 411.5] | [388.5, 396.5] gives 2.2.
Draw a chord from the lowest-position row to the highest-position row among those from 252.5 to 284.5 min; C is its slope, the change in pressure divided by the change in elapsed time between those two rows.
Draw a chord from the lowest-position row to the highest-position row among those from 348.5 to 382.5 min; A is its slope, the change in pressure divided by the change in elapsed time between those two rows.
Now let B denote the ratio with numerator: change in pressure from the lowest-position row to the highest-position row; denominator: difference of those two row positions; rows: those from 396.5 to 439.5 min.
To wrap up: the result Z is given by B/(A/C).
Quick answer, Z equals -0.006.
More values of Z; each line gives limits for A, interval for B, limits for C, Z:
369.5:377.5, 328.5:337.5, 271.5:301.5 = -0.007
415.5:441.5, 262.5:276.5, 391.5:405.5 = -0.001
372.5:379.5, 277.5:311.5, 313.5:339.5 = -0.050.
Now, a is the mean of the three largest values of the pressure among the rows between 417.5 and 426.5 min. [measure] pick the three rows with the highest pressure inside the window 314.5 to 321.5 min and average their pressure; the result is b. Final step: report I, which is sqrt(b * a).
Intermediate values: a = 1.21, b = 1.57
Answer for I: 1.38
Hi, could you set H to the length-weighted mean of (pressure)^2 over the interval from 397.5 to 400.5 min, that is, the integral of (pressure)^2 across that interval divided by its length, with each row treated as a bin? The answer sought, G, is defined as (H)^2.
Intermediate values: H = 1.4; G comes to 1.8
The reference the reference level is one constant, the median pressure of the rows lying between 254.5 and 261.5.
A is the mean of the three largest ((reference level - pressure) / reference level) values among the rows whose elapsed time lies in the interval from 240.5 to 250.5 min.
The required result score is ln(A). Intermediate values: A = 0.08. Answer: -2.6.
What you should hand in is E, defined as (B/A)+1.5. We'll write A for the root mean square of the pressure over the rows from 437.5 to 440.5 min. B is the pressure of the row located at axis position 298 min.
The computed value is 2.70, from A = 1.27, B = 1.528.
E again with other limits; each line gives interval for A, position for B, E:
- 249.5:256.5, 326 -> 2.74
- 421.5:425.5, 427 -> 2.58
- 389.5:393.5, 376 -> 2.45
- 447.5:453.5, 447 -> 2.53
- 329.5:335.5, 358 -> 2.49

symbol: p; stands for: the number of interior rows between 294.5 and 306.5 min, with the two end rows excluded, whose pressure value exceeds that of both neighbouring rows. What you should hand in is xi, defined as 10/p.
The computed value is 3.3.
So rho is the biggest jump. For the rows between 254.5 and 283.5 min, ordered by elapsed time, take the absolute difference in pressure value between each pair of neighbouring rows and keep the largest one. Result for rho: 0.158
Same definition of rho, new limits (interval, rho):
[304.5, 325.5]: 0.217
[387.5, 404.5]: 0.188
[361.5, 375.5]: 0.110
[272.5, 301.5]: 0.170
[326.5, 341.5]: 0.165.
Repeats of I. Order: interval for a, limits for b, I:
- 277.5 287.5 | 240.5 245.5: 1.36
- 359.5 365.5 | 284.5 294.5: 1.39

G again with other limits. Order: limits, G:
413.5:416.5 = 1.5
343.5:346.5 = 3.5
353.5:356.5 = 3.1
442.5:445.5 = 3.6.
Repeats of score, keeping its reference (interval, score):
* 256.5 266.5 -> -3.5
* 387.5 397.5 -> -2.2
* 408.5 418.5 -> -1.9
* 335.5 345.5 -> -4.3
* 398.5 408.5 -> -2.3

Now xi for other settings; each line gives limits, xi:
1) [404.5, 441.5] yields 1.0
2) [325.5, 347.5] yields 2.0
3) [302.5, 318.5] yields 2.5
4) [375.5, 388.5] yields 2.5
